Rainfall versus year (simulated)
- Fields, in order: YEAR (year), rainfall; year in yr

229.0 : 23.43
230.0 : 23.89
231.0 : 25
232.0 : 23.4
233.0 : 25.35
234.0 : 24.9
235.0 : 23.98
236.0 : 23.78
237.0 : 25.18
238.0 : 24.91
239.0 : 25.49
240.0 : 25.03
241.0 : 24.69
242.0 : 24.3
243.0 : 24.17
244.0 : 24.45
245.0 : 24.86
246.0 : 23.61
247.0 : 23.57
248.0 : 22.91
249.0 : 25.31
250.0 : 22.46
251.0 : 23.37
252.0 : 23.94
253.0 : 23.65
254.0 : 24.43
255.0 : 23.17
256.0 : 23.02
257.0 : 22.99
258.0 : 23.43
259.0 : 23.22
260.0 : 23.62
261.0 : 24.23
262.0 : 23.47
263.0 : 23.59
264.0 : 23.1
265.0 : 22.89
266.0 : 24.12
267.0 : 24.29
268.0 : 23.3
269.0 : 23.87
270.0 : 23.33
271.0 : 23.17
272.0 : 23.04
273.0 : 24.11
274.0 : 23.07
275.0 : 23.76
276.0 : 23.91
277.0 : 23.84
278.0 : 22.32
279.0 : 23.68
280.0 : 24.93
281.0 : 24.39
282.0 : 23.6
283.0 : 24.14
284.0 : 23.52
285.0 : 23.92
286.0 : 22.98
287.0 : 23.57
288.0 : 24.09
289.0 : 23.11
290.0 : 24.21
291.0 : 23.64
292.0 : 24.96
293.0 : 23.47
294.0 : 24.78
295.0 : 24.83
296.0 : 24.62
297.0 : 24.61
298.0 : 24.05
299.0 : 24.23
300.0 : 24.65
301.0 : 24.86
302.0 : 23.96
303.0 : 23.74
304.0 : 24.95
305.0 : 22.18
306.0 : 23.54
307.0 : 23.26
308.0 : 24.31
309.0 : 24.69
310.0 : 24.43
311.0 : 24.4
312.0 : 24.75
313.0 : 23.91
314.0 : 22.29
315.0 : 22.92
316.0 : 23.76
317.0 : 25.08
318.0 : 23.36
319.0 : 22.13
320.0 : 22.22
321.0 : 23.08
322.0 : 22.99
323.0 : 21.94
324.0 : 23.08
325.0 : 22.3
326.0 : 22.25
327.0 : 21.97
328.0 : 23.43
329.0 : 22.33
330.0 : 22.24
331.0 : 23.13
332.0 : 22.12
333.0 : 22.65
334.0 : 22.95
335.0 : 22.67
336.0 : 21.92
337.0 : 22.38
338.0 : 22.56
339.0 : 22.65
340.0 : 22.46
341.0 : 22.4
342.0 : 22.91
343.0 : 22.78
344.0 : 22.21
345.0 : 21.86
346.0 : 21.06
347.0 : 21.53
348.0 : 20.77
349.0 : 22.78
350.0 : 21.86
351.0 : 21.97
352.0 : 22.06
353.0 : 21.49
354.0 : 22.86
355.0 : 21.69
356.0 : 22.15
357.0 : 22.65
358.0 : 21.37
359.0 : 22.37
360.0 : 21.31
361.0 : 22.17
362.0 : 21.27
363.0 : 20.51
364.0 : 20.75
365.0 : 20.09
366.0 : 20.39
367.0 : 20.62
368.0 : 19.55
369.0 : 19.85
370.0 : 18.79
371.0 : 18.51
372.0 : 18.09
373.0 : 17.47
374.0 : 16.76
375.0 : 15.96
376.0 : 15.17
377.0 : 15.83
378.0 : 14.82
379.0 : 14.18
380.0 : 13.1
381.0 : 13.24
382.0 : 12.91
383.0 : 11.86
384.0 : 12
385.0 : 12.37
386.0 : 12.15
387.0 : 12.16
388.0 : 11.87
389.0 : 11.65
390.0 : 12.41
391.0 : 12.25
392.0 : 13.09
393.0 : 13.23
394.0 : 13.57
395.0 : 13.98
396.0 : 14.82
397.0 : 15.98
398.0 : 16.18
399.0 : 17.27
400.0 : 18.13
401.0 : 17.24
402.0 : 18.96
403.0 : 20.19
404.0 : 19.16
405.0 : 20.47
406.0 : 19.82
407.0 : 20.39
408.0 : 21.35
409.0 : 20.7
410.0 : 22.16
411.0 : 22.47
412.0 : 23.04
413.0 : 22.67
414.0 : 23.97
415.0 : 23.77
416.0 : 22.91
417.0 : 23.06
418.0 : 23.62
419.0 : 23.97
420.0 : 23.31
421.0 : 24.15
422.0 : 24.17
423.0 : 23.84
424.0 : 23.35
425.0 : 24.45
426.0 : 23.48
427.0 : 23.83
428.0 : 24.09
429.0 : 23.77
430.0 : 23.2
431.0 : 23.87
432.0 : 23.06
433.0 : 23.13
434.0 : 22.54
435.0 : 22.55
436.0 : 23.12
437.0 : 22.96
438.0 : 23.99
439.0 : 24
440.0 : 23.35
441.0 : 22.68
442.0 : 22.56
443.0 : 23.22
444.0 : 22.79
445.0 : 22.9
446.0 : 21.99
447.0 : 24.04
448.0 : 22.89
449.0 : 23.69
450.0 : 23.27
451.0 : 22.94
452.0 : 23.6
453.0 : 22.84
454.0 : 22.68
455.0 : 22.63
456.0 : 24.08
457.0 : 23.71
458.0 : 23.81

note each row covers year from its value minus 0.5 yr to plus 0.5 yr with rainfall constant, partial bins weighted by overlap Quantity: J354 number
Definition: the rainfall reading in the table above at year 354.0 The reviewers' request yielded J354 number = 22.86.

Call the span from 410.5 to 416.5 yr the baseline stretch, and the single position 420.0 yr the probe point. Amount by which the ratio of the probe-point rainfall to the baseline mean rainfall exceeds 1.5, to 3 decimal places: -0.493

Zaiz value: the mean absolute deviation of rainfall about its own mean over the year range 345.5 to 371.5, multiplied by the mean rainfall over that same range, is 20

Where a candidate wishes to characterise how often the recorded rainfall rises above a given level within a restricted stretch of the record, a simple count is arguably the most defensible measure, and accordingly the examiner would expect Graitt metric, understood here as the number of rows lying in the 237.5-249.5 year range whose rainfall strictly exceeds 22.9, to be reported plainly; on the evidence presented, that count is 12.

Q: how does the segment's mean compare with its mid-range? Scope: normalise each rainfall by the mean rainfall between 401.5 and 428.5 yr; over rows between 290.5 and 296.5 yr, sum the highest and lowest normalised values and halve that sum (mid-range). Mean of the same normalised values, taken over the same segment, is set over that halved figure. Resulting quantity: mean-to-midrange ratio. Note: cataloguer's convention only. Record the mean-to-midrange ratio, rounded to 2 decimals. 1.01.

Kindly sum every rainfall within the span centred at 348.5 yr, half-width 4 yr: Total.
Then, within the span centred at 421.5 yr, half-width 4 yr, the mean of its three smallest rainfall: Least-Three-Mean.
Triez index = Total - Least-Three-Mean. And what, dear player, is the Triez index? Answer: 150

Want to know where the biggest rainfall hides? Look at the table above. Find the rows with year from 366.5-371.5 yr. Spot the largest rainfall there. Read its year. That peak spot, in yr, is 367.0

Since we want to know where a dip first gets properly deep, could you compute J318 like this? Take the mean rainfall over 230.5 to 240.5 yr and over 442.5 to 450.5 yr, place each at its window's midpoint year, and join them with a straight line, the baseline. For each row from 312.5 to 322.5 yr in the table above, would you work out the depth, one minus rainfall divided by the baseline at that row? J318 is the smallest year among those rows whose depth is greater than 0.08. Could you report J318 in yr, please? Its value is 319.0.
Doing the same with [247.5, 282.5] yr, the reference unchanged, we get 250.0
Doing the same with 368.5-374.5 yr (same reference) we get 369.0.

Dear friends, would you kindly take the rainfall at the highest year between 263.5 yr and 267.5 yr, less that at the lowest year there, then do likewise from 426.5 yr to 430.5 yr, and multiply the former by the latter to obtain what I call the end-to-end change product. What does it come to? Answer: -0.75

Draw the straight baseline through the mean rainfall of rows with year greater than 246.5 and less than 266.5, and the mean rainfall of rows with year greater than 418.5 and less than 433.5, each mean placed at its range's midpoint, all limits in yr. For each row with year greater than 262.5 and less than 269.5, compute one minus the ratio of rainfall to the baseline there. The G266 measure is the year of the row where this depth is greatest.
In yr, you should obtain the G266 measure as 265.0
